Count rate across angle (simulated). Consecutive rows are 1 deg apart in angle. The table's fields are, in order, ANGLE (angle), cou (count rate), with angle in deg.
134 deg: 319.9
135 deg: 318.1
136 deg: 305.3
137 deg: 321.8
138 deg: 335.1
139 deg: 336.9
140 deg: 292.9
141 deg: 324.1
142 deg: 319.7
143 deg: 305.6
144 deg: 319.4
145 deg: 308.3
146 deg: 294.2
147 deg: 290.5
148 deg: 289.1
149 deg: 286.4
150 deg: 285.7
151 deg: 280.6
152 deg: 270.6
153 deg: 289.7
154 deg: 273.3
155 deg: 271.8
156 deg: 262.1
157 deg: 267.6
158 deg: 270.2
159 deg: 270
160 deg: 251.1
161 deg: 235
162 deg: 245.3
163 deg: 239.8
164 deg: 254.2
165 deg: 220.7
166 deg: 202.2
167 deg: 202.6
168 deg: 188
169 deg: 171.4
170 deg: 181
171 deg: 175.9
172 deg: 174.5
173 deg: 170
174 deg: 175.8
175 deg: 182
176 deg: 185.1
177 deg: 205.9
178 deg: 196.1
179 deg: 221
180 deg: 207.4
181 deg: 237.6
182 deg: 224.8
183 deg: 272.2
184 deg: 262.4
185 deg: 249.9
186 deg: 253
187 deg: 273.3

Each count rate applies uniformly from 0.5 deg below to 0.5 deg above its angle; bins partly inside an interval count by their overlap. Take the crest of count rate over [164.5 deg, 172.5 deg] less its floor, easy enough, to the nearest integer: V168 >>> 49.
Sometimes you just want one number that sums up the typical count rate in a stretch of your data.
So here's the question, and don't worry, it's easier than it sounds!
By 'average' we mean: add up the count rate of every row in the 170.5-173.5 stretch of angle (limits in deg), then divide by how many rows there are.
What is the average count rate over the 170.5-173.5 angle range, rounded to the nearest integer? 173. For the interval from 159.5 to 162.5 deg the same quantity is 244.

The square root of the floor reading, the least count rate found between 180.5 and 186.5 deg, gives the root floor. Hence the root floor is 15.0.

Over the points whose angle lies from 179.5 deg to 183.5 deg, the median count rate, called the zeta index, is 231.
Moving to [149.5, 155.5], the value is 277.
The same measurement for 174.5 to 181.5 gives 206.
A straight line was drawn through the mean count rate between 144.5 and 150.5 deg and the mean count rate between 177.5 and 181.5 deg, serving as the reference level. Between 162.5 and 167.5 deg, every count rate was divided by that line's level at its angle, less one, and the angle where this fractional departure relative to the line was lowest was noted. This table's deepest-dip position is 166 deg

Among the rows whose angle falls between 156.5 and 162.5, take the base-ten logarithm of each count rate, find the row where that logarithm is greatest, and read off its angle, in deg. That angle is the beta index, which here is 158 deg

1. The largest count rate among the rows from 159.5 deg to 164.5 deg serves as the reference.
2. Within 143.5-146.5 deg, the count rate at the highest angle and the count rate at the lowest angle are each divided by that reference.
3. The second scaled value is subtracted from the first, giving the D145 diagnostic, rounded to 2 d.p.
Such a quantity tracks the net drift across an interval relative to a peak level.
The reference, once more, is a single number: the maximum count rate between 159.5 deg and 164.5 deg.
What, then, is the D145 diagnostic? -0.10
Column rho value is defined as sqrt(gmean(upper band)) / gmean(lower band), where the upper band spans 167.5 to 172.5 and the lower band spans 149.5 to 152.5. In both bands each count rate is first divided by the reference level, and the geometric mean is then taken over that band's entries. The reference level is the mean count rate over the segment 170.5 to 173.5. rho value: 0.63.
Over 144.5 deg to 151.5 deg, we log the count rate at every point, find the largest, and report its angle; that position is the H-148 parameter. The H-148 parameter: 145 deg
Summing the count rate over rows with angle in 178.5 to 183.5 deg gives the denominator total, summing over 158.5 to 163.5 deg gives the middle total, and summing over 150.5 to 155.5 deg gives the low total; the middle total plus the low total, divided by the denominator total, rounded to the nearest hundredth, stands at 2.26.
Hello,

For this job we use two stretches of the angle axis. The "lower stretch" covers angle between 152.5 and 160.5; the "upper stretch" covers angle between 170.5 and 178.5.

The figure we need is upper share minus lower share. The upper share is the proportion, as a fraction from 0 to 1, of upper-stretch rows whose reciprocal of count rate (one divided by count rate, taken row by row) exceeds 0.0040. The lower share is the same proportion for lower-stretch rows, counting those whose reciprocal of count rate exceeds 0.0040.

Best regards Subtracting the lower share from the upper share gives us 1.0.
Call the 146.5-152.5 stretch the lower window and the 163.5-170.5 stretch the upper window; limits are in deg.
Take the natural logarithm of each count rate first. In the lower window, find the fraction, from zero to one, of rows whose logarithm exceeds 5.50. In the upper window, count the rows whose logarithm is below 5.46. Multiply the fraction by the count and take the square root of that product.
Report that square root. 2.4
